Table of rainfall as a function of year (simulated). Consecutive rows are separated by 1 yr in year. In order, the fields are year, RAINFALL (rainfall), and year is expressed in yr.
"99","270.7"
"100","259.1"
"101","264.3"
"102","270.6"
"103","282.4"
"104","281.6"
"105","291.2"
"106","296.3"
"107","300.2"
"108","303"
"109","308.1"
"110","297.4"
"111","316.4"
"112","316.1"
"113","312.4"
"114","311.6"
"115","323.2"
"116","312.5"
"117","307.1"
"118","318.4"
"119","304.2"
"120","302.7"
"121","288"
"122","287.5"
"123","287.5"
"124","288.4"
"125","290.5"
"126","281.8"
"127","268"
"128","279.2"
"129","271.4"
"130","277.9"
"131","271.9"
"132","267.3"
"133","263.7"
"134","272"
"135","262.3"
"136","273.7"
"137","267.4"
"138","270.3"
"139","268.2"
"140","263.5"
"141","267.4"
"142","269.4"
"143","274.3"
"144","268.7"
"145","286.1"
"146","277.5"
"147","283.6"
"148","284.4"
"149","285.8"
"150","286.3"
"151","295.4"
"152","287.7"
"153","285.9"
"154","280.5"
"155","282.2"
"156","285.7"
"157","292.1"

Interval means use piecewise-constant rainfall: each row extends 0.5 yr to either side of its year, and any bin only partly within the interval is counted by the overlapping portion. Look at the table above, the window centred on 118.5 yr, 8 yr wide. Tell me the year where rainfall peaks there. 115 yr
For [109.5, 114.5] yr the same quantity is 111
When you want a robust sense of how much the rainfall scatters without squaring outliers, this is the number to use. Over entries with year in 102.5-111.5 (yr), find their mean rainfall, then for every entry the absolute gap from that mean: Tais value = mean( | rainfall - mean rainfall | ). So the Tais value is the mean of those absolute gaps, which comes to 8.5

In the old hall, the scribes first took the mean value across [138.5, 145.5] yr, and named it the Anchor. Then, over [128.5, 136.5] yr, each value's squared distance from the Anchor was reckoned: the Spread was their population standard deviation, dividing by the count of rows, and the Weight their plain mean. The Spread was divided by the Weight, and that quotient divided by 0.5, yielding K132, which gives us 2.2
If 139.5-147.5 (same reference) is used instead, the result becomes 2.4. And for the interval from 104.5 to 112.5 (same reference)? 1.0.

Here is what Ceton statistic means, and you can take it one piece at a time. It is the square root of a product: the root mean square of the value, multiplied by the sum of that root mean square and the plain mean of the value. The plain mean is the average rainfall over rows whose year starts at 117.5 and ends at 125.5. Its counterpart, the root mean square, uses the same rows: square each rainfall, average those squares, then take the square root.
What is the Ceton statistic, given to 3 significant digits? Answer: 419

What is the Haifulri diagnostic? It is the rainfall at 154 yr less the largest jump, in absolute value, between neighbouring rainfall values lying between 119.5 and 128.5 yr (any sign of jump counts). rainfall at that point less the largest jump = 266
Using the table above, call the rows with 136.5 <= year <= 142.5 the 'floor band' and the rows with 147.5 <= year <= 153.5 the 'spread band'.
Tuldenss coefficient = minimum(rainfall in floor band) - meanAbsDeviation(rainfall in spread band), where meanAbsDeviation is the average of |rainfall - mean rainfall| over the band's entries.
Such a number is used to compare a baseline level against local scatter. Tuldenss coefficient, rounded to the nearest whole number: 261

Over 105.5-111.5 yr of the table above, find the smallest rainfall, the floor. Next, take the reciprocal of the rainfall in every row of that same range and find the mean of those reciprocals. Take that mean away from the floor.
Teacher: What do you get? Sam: 296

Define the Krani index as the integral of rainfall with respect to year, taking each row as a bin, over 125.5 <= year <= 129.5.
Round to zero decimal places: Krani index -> 1100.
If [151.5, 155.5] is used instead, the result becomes 1136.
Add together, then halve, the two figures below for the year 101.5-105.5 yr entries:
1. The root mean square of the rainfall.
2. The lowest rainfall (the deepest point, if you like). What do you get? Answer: 276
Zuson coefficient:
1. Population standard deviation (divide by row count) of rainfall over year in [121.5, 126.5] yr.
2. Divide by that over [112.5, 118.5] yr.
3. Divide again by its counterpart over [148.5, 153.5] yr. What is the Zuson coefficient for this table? 0.15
